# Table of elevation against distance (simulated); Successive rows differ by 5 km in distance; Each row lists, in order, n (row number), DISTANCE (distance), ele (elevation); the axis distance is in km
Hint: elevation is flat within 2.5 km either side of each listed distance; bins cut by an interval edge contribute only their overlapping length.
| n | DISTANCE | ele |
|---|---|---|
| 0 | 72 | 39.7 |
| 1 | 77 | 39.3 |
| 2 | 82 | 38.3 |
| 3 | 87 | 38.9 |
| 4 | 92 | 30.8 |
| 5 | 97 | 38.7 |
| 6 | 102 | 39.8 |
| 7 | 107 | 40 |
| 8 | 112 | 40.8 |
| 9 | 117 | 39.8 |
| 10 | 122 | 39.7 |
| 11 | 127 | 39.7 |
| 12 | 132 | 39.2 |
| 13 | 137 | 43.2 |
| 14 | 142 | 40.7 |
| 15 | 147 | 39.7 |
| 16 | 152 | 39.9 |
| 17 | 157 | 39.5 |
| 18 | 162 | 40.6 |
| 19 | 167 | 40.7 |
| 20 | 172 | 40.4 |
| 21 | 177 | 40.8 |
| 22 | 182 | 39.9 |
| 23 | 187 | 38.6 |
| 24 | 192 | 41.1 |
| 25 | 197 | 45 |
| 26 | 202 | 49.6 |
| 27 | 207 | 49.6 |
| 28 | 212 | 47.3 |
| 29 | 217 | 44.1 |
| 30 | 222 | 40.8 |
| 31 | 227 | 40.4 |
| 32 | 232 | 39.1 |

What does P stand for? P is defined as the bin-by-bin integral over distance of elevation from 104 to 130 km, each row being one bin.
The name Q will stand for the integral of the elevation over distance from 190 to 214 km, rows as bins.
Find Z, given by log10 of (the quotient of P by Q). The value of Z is -0.032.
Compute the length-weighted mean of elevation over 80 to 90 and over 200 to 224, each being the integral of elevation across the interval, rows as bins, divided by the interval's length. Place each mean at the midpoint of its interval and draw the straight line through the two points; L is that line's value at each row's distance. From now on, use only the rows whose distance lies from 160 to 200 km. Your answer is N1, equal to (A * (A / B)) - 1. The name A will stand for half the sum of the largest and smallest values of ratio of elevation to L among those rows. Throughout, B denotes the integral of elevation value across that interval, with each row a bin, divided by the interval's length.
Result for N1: -0.9790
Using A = 0.93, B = 41.0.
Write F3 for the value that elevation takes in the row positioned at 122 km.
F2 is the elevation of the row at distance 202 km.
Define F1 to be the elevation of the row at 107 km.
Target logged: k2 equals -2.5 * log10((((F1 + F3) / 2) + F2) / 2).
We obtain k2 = -4.13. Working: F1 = 40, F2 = 49.6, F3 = 39.7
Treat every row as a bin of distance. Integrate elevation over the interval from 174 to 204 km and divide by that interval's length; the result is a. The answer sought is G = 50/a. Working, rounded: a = 42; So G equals 1.18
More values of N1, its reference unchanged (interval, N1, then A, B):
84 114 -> -0.9783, 0.91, 38.1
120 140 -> -0.9755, 1.00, 40.5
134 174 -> -0.9763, 0.98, 40.6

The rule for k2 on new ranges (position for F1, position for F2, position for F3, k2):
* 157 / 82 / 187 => -3.97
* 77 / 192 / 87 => -4.01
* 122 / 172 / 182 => -4.01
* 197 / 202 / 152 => -4.16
